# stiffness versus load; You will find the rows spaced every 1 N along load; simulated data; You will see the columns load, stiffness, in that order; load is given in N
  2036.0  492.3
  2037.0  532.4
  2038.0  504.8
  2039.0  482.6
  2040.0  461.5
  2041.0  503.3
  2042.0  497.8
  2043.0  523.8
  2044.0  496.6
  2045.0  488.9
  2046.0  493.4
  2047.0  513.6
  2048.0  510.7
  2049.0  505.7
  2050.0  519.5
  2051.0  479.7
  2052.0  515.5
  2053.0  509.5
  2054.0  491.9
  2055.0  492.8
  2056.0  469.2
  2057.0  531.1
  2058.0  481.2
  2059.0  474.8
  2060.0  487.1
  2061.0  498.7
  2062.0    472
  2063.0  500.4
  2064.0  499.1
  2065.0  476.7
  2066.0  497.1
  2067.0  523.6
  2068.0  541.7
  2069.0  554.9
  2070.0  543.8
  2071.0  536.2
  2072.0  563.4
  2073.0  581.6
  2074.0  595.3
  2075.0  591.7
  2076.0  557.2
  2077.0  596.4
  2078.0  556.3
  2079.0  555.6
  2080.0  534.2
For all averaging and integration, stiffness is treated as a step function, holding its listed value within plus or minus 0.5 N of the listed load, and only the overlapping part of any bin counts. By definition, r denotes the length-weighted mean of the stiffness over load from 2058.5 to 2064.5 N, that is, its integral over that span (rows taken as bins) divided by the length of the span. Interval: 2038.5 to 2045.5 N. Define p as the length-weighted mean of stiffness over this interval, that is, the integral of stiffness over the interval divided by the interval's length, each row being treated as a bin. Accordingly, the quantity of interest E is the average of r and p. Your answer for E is 491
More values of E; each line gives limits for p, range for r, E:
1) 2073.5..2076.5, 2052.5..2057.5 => 540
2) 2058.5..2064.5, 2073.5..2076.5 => 535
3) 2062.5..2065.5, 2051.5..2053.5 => 502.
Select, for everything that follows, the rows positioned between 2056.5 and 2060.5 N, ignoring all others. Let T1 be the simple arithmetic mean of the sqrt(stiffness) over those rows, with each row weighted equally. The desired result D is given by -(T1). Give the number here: -22.21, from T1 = 22.2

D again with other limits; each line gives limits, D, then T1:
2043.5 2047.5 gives -22.32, 22.3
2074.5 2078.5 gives -23.98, 24.0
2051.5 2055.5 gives -22.41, 22.4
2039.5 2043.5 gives -22.28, 22.3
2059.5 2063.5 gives -22.12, 22.1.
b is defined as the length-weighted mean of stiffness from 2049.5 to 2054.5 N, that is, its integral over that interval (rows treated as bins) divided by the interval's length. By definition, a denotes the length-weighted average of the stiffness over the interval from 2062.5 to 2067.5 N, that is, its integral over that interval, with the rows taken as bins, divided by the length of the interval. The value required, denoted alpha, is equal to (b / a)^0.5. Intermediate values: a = 499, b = 503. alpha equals 1.00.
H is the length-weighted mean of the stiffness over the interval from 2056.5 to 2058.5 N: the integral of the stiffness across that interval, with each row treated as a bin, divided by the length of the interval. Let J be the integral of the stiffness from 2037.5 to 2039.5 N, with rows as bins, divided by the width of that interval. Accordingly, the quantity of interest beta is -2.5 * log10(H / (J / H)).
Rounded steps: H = 506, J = 494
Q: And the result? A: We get -6.79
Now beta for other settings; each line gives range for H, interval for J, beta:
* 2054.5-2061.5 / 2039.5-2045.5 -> -6.72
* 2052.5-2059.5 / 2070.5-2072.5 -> -6.61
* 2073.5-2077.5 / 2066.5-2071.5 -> -7.01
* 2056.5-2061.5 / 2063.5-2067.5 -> -6.73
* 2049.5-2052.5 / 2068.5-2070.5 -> -6.67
